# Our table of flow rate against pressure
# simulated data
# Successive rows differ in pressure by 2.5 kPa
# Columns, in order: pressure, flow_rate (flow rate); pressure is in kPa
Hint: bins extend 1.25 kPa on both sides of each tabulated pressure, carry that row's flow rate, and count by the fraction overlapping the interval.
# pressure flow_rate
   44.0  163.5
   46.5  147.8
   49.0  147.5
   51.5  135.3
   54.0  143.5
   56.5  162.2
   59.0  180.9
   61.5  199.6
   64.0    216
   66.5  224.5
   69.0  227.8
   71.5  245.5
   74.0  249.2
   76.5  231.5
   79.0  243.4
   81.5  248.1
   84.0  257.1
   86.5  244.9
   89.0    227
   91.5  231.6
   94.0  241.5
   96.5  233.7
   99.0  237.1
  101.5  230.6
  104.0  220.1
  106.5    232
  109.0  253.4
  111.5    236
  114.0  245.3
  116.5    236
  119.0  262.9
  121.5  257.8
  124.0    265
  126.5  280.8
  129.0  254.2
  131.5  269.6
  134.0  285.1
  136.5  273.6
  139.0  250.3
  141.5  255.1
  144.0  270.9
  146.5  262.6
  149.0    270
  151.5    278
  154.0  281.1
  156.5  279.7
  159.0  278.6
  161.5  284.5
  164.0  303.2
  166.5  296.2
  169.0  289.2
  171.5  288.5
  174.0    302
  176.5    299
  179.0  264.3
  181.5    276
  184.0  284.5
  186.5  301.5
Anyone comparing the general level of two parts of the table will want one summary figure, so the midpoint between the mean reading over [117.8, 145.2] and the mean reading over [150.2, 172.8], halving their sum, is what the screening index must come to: 276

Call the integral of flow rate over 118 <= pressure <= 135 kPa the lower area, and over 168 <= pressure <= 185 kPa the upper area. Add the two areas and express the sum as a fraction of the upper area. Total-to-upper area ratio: 1.9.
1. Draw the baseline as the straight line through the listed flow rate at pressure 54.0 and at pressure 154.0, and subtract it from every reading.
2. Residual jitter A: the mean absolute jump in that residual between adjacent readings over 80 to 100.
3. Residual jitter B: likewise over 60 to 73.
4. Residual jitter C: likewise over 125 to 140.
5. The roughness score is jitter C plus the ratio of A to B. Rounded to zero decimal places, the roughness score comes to 20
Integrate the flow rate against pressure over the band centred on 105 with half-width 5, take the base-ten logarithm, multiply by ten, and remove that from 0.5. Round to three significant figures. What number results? -33.2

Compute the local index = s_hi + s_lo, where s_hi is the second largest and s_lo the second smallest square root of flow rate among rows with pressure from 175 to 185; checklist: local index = 33.5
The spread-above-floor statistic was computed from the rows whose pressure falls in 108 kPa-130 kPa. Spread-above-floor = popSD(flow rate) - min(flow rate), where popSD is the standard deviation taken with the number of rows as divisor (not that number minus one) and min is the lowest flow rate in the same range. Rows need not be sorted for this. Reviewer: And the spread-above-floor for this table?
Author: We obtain -222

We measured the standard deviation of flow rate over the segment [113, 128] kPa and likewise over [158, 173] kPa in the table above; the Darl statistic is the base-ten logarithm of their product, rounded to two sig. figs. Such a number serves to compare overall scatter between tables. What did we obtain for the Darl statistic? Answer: 2.1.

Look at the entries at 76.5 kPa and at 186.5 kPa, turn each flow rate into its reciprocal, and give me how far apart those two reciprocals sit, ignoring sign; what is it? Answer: 0.0010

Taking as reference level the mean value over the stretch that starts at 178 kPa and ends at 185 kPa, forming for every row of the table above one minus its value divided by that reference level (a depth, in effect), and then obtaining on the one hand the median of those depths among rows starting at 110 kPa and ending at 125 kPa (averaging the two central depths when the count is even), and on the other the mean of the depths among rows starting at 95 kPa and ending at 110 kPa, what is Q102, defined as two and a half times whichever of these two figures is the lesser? 0.2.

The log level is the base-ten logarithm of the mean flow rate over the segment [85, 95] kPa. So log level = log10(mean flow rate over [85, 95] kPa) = 2.37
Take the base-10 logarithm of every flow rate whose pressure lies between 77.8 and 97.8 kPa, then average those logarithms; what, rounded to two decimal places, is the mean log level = 2.38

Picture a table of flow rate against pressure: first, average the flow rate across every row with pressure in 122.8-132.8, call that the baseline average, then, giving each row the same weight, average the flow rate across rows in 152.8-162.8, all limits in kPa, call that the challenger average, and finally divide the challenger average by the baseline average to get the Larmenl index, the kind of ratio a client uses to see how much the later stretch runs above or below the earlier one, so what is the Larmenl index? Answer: 1.05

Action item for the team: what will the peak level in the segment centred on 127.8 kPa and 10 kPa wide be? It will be 280.8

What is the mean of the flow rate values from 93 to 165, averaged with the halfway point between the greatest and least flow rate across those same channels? 261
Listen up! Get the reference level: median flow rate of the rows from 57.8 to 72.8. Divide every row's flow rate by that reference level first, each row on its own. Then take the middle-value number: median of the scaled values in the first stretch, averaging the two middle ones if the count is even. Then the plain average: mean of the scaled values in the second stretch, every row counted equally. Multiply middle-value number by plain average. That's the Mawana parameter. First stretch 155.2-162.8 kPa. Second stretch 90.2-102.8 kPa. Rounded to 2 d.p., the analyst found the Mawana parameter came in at 1.35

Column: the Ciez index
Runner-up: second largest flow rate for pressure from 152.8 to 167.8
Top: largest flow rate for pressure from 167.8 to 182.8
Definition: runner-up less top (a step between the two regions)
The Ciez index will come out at -6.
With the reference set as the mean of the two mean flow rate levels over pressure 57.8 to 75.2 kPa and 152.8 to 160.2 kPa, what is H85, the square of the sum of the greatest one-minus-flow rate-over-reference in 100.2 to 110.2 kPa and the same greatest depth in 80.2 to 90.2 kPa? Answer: 0.045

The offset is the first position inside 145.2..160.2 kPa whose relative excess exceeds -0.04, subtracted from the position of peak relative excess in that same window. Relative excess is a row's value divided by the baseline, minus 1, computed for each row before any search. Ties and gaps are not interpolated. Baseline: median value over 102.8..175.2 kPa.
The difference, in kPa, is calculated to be 7.5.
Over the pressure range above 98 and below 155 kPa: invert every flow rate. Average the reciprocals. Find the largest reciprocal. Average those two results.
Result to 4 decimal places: 0.0042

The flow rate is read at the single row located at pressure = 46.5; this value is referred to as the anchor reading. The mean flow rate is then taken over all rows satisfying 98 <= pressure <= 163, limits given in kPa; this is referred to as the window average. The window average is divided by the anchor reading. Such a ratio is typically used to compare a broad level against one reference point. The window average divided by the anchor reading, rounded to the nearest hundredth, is 1.76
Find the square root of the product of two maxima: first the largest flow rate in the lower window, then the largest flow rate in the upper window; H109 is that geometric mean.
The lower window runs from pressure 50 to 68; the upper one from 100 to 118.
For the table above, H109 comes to 239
